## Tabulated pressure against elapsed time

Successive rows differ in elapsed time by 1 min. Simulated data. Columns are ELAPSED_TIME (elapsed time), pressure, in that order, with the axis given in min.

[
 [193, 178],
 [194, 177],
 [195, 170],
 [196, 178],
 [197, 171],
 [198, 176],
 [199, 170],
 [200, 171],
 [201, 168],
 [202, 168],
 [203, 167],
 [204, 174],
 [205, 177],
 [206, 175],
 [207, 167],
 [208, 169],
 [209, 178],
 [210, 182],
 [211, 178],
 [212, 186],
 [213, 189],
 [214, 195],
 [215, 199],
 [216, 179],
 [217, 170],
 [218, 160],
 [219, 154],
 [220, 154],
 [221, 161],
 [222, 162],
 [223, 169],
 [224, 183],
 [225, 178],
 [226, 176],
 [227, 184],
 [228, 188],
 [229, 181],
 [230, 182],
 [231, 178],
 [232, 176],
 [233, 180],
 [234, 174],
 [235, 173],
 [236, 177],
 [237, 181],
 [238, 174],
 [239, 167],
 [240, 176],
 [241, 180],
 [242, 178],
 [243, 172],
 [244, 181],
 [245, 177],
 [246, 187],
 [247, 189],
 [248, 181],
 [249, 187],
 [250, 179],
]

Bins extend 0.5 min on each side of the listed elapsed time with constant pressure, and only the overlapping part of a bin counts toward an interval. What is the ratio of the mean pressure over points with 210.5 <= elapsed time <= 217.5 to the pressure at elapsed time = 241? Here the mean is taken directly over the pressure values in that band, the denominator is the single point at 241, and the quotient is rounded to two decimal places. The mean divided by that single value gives 1.03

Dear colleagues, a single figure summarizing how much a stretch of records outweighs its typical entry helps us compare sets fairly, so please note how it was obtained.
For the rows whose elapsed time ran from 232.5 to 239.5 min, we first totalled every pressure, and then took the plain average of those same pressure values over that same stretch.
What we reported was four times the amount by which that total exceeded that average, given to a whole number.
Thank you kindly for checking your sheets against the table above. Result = 4203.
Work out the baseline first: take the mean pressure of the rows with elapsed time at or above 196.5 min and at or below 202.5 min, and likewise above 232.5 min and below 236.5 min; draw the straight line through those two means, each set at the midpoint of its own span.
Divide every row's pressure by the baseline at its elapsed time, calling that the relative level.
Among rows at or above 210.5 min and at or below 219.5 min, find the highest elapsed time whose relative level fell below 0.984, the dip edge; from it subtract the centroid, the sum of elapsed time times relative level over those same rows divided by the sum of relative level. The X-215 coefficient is 4.1 min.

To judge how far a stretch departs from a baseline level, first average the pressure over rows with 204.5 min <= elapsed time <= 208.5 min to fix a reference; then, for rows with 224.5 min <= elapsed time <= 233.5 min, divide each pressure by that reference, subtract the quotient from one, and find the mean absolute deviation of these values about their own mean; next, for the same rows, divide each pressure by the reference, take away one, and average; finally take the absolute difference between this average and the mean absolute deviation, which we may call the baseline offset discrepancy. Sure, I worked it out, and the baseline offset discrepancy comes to 0.03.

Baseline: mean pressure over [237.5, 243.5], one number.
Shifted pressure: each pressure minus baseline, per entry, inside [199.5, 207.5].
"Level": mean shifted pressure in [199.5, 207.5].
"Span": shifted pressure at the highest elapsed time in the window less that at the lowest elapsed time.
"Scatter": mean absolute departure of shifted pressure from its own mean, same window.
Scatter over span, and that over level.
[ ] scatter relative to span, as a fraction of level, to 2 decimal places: 0.23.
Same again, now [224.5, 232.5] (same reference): -0.29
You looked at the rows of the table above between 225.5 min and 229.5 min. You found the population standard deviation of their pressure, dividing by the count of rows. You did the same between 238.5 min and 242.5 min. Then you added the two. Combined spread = 9.3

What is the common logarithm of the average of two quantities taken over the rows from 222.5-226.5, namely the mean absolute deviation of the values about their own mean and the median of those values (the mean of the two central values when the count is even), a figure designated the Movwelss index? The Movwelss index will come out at 1.96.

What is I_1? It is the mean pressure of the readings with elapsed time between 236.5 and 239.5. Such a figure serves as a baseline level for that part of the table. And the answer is 174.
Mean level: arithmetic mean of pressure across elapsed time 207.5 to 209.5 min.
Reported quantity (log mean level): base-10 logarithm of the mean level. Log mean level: 2.24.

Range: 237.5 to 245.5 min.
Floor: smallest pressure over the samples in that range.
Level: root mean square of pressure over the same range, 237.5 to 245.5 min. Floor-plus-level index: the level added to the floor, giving 343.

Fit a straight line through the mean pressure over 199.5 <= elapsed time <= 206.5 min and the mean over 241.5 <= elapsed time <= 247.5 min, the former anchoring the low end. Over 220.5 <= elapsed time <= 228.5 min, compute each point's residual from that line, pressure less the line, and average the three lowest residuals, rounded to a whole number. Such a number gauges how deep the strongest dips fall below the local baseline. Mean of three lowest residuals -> -12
